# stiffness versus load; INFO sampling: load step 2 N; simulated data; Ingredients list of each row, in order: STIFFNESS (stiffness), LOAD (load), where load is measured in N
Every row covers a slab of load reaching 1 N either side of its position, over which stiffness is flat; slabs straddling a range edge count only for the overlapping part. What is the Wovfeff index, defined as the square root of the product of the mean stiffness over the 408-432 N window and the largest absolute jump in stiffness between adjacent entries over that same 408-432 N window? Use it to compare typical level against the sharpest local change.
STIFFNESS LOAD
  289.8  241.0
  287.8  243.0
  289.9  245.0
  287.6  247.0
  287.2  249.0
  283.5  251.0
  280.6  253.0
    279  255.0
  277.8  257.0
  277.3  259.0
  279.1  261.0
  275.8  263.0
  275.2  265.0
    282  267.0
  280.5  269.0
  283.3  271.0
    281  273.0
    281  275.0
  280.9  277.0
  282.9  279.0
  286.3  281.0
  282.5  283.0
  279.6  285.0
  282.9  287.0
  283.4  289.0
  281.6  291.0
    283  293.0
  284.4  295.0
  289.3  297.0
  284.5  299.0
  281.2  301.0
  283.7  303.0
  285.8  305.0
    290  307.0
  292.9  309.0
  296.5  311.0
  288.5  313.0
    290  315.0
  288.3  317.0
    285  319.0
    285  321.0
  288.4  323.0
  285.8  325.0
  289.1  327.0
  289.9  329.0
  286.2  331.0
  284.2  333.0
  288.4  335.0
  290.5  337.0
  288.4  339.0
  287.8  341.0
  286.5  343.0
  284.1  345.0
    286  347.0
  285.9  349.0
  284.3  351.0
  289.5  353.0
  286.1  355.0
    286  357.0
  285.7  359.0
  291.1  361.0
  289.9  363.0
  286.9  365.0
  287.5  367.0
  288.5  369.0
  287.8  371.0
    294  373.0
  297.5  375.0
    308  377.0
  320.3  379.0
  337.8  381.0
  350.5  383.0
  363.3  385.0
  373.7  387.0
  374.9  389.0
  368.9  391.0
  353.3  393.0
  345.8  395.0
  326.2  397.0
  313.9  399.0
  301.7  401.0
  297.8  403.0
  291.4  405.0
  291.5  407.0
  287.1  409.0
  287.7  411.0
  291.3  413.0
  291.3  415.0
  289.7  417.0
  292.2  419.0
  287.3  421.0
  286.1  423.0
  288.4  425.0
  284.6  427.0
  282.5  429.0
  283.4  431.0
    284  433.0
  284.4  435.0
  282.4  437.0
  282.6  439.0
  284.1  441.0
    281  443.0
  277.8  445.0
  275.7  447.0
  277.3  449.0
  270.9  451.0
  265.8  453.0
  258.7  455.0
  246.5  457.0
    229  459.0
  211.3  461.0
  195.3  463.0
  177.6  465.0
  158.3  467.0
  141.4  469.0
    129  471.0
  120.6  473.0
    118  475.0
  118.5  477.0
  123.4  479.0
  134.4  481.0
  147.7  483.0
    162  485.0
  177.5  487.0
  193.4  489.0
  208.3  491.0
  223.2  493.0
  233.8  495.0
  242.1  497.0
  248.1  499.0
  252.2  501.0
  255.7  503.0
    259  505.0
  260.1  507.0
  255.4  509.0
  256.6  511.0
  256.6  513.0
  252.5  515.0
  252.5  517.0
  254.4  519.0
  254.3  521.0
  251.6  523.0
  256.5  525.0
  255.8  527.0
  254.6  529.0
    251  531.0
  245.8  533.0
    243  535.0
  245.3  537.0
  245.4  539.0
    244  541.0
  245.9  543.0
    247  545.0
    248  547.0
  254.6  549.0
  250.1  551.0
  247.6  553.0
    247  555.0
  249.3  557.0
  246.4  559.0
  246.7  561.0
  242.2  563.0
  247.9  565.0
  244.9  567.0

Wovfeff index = 38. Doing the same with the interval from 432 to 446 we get 30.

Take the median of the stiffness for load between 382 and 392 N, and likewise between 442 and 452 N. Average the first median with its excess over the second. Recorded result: 230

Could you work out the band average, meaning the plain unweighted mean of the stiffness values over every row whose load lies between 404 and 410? 290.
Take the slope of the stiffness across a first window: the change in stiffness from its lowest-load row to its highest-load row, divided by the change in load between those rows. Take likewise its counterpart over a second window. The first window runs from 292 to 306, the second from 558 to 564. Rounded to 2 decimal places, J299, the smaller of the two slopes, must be -1.05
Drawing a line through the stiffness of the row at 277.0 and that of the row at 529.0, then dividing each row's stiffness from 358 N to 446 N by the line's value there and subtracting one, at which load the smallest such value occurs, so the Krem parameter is 359.0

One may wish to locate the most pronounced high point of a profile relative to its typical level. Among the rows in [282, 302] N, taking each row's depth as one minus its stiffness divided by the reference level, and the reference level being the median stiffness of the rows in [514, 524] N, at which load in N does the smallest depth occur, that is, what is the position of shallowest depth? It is 297.0 N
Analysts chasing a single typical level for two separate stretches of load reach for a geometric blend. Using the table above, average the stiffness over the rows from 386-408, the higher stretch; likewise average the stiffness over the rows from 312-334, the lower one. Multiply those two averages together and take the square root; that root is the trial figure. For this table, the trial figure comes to 308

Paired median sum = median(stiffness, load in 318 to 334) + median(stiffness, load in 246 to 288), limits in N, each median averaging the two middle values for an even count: 567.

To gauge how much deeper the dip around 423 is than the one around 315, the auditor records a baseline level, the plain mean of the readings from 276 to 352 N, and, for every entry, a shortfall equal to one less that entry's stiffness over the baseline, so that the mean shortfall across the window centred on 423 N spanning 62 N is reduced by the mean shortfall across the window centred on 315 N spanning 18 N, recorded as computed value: 0.0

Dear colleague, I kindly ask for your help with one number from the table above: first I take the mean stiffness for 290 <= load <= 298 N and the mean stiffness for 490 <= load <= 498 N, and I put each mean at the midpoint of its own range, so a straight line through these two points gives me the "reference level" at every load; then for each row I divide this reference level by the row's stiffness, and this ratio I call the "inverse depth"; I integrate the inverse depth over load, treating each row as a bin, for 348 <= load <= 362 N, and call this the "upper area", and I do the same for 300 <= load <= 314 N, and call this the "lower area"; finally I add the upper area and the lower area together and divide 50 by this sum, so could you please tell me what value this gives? 1.88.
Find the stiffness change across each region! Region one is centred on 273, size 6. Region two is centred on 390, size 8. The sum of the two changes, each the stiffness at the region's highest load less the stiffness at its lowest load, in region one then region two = -23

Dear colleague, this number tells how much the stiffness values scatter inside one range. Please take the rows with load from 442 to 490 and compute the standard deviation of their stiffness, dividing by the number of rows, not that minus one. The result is 59.5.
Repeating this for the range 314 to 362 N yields 2.1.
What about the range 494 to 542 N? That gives 6.2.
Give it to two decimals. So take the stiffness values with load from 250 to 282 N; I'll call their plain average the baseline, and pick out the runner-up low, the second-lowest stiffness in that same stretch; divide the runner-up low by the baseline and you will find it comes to 0.98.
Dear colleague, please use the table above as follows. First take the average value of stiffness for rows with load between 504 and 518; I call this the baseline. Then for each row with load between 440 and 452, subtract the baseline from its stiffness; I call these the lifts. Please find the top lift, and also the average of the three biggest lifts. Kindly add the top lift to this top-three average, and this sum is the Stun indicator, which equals 53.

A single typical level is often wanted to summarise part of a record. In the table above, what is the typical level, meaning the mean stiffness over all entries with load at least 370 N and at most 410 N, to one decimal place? 324.3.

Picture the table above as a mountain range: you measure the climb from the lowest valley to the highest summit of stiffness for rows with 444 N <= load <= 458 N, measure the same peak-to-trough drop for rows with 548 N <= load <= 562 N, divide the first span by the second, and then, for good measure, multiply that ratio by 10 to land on 38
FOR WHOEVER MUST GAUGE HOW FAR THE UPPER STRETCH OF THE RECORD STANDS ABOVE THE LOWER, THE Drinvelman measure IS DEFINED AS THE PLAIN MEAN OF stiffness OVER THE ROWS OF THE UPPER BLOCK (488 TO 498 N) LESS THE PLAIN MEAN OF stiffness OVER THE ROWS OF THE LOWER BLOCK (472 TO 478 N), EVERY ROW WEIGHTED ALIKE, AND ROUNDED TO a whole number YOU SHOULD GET 101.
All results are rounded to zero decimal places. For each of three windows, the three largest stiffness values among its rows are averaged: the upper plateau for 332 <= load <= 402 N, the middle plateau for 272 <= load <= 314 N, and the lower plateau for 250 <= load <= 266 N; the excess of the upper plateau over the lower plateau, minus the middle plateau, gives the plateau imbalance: -202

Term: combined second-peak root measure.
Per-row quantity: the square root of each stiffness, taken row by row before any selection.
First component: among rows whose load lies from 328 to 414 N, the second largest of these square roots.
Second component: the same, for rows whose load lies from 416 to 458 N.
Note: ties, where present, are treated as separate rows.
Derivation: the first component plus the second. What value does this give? 36.4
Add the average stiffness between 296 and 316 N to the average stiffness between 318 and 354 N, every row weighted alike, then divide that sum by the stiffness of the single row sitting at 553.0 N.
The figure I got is 2.32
